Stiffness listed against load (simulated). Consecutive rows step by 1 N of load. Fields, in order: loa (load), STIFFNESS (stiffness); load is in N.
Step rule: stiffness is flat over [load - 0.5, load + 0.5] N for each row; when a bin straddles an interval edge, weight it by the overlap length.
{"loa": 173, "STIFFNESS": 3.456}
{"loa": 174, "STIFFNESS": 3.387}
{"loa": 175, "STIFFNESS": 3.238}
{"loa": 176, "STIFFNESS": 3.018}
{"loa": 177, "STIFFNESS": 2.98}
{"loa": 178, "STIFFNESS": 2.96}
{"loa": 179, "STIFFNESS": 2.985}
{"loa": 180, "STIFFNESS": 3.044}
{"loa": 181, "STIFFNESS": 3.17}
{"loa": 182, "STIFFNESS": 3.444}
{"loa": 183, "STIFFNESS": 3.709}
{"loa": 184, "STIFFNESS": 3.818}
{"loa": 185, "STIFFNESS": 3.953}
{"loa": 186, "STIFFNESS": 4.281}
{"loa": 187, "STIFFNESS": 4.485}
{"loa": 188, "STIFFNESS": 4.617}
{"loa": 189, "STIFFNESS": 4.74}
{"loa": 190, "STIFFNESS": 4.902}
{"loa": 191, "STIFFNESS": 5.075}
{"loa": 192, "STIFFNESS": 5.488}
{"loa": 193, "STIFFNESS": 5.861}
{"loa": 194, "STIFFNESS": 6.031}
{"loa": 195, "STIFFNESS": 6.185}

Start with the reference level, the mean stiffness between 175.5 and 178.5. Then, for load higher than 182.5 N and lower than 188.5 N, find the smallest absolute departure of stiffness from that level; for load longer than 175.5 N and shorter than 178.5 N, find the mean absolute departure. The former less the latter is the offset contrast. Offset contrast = 0.70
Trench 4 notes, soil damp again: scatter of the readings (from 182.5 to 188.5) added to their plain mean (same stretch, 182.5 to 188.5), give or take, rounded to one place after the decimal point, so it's 4.5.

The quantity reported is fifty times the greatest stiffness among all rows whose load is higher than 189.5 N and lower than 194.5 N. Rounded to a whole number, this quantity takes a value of 302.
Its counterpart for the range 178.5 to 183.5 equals 185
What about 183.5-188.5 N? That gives 231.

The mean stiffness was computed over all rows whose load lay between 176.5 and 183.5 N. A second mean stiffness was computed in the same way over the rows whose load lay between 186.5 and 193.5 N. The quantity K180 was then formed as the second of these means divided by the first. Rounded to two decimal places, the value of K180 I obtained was 1.58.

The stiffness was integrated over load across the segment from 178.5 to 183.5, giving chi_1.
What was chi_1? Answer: 16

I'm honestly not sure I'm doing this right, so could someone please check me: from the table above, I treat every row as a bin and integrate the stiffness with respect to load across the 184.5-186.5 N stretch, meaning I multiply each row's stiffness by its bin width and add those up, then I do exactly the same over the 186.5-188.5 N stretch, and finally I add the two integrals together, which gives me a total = 17.3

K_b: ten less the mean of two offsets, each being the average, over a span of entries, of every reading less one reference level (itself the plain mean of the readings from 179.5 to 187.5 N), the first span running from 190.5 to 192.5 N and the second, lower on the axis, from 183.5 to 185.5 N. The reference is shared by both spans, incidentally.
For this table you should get 9.2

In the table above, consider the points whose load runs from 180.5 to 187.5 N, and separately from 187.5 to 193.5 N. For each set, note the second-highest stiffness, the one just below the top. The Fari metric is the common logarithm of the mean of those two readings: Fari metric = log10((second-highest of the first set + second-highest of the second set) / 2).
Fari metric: 0.69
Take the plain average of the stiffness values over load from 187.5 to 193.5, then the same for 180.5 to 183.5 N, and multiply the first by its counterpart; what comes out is 18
